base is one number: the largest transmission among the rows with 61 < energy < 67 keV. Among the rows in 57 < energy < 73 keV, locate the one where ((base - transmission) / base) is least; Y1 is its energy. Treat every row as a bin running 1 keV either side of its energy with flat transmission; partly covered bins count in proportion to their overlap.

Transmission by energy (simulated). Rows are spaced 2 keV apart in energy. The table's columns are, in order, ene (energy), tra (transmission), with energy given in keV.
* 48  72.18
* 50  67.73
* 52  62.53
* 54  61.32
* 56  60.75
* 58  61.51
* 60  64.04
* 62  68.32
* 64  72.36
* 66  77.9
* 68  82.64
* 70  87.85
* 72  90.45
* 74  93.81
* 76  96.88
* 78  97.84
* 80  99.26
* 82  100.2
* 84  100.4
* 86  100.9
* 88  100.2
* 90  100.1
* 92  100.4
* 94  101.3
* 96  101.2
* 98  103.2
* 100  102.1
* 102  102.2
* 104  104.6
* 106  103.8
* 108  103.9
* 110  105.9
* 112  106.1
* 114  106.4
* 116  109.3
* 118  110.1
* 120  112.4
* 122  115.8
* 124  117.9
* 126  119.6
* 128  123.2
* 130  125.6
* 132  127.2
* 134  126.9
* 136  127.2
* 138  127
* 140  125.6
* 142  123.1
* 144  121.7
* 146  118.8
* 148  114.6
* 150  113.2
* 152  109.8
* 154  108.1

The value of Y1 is 72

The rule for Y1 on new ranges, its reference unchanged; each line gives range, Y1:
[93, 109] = 104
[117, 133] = 132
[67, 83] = 82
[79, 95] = 94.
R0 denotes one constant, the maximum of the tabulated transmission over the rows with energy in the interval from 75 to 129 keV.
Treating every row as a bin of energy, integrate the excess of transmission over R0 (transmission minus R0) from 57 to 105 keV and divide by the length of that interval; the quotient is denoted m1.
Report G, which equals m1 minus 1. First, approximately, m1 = -31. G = -32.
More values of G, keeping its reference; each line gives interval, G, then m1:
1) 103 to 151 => -8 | -7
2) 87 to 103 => -23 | -22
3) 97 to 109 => -21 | -20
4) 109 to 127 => -13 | -12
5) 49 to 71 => -54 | -53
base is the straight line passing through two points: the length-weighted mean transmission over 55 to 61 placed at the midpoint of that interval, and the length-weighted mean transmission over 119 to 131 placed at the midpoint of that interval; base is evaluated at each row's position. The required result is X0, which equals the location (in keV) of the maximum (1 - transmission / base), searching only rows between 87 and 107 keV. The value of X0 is 106 keV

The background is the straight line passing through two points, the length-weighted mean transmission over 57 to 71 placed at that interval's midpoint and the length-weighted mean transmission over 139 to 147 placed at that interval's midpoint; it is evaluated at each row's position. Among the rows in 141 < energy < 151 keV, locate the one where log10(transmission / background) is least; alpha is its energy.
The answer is 150 keV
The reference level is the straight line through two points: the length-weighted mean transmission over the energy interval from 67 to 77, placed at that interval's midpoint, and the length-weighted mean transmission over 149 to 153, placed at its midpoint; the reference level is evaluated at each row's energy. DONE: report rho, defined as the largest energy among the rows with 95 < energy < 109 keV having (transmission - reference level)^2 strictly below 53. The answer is 108 keV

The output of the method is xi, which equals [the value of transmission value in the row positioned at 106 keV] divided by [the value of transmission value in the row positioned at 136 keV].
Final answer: 0.82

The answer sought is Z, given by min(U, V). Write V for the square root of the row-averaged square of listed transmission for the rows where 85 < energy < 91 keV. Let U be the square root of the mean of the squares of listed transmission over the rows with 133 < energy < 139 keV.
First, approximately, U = 127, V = 100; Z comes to 100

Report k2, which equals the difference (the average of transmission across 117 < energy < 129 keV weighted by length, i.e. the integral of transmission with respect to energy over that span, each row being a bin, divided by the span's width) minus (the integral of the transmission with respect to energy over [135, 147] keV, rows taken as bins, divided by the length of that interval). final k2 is -7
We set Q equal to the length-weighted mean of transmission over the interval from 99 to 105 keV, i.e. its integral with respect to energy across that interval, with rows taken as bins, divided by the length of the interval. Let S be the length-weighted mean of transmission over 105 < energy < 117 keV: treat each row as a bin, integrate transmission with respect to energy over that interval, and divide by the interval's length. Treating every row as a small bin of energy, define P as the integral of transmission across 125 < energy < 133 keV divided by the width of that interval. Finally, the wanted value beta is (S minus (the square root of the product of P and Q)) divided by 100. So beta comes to -0.07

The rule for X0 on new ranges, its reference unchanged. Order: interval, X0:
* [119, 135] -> 120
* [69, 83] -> 82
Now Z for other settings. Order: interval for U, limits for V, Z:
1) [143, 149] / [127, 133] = 118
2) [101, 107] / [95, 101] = 102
